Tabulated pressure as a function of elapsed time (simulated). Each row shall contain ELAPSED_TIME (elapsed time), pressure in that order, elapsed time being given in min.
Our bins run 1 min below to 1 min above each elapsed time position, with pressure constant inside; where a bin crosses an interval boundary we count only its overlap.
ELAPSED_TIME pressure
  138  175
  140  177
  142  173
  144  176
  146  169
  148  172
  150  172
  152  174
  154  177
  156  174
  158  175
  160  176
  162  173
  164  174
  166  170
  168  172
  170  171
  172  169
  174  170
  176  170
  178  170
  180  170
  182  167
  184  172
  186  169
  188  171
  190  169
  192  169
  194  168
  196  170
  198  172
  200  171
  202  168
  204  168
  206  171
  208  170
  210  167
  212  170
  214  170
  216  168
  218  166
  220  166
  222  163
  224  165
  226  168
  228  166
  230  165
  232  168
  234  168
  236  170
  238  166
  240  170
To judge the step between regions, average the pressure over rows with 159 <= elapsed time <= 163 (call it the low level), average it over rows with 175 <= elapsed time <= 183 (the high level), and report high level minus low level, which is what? -5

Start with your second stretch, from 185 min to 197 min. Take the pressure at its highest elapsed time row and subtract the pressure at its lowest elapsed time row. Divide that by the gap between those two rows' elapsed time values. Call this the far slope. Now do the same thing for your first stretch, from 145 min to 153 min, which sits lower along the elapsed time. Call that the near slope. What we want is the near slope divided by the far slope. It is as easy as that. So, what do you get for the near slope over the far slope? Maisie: 8.3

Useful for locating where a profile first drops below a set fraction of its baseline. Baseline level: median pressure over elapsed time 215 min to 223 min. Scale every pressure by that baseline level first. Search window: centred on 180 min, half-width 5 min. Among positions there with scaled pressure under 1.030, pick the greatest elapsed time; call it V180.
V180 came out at 182 min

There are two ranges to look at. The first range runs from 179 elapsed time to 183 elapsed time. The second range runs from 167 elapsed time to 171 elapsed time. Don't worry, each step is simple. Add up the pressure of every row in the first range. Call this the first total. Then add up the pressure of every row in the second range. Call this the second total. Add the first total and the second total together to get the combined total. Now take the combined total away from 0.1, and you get -680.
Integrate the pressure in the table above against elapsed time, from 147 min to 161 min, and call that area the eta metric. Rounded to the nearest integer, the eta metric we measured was 2440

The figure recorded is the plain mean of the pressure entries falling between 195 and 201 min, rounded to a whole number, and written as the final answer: 171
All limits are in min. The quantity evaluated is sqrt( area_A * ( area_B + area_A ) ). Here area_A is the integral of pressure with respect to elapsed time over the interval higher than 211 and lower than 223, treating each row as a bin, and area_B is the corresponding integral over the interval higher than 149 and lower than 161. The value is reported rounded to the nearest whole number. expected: 2869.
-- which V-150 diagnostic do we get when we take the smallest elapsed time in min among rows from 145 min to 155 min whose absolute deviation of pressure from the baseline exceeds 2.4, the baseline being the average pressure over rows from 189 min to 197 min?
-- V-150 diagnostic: 148 min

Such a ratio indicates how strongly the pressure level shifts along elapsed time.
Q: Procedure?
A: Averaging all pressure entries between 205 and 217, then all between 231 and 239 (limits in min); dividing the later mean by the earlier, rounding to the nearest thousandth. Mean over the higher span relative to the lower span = 0.992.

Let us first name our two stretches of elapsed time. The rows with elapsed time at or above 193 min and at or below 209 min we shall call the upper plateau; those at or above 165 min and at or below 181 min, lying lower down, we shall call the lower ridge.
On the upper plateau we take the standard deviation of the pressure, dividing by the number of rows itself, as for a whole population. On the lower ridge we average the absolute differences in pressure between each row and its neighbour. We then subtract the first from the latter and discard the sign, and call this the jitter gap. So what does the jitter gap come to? 0.62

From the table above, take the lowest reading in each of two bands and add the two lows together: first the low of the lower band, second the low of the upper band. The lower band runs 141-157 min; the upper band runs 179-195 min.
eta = 336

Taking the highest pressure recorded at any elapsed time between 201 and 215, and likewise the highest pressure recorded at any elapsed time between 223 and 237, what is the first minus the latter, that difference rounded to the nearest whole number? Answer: 1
